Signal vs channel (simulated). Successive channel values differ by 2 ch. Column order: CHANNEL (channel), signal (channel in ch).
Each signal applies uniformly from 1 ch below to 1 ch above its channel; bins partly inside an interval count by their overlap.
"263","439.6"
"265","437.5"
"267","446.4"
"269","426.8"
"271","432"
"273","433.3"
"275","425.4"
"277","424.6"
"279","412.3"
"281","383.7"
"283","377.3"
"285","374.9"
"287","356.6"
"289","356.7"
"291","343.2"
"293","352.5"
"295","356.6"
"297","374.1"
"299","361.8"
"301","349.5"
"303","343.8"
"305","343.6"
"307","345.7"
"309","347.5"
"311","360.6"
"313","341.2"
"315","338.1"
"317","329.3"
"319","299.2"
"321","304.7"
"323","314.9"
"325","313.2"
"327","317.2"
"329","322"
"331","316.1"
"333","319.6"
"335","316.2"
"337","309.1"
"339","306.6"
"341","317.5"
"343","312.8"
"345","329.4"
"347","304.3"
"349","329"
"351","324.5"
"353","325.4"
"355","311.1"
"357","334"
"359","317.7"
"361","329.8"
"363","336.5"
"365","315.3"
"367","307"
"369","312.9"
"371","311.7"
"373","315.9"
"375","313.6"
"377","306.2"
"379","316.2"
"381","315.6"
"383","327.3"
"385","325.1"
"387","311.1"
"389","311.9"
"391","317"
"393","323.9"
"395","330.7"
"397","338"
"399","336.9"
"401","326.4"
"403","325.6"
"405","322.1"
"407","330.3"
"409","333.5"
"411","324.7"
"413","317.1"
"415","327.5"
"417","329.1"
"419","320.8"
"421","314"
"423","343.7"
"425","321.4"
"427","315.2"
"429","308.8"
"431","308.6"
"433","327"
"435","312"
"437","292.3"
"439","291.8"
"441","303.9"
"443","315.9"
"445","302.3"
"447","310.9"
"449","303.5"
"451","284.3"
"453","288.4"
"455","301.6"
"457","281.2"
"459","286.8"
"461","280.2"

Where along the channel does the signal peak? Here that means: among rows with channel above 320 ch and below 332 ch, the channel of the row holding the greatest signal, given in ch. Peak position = 329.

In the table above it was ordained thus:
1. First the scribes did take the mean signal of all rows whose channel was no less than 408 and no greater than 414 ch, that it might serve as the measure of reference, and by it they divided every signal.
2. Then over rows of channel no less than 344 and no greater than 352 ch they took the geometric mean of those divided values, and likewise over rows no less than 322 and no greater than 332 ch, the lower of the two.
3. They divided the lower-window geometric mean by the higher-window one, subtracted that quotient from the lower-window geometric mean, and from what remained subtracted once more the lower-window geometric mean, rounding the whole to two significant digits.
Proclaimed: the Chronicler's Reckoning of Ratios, -0.98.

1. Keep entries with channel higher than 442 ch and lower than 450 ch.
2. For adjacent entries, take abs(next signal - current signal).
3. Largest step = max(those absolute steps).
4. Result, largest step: 14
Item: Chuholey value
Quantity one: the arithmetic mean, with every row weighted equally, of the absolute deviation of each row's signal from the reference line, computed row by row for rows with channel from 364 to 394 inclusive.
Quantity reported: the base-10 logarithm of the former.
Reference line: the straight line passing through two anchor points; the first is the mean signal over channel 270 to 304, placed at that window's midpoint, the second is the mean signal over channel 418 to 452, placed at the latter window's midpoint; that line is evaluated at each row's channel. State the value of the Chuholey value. 1.33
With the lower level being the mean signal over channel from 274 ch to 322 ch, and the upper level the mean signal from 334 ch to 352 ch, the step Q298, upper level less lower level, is -42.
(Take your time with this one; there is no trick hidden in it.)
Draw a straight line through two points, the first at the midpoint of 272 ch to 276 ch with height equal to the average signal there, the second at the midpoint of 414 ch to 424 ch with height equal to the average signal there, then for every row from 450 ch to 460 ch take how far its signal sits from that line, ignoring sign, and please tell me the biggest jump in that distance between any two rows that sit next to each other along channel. 19.0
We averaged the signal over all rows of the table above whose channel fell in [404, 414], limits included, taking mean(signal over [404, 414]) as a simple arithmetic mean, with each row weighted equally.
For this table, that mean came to 326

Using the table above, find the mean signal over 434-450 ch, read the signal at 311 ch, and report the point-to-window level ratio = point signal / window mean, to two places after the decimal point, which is 1.19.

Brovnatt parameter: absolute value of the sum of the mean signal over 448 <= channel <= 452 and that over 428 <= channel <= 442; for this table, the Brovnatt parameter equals 600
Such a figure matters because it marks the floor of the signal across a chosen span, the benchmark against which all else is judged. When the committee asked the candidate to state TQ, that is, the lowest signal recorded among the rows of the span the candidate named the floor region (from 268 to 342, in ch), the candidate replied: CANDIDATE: 299.2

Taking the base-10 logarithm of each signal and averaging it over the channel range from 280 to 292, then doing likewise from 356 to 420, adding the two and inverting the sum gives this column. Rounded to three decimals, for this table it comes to 0.197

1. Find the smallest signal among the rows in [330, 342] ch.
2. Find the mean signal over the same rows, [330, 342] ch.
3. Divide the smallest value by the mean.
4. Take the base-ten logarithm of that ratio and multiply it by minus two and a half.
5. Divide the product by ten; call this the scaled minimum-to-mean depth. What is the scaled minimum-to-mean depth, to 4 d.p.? 0.0027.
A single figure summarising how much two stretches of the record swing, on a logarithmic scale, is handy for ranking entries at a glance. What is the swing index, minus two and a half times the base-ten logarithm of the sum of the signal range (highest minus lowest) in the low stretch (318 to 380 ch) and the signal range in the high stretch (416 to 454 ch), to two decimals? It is -4.96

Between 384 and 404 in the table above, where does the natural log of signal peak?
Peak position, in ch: 397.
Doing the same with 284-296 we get 285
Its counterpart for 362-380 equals 363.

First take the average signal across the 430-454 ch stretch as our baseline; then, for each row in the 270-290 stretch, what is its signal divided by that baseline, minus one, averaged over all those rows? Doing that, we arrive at 0.311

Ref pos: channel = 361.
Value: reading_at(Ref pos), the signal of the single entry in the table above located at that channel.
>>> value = 329.8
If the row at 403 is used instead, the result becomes 325.6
